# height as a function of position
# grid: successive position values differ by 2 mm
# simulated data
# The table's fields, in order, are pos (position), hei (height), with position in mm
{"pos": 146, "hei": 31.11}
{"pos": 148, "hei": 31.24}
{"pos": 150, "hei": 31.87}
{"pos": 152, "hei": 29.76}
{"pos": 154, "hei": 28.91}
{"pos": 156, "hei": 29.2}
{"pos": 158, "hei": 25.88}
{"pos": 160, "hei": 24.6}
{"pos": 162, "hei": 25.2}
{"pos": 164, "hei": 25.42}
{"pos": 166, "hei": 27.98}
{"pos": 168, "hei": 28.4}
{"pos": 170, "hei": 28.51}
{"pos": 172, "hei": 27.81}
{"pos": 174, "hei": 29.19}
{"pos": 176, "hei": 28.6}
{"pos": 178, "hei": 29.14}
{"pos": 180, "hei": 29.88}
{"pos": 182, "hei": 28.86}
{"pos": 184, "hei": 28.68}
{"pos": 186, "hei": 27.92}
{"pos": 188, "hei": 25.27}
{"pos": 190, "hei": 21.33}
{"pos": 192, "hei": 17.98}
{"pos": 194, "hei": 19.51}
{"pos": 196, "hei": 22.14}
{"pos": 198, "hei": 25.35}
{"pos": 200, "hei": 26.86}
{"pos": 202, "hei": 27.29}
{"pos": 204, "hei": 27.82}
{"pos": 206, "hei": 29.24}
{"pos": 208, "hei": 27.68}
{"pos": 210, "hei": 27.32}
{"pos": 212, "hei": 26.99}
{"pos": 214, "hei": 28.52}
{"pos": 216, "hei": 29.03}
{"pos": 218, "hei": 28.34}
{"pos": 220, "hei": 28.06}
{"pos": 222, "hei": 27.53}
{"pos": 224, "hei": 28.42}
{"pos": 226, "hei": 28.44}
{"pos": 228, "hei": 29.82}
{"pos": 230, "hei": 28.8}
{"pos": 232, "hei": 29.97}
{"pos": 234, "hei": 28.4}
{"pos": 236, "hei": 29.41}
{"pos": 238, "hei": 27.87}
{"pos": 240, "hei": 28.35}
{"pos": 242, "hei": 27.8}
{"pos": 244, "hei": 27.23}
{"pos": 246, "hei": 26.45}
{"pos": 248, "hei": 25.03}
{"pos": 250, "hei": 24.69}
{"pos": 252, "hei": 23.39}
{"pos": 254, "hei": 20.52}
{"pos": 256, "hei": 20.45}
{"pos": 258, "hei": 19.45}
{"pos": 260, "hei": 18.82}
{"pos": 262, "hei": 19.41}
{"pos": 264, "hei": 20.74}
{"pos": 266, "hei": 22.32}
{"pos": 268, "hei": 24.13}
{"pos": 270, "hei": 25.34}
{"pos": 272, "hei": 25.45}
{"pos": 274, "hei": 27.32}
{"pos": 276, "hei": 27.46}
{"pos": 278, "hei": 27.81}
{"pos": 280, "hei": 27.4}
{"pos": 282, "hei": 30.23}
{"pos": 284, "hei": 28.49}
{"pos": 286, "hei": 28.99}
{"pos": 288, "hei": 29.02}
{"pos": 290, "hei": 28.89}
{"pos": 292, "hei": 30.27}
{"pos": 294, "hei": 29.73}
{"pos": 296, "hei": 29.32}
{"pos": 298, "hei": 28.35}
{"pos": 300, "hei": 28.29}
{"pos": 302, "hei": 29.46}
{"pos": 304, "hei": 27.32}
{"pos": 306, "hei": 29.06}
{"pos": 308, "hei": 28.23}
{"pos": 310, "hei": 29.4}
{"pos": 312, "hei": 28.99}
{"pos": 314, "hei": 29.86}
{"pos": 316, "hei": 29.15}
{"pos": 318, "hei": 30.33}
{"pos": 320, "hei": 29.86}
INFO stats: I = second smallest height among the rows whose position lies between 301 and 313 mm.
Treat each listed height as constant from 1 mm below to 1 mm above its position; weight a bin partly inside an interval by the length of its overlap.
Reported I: 28.23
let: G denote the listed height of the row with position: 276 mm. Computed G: 27.46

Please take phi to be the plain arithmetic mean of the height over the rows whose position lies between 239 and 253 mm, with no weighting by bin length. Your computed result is 26.1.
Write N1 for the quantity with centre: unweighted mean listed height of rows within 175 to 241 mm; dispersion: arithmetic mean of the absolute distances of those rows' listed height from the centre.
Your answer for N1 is 2.0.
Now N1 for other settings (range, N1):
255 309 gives 3.0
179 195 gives 4.0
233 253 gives 1.6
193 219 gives 2.0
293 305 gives 0.8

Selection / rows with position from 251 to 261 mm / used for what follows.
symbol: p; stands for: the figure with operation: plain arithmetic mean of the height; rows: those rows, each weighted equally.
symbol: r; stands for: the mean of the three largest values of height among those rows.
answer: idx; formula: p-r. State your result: -0.93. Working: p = 20.5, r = 21.5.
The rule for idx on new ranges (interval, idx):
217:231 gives -0.53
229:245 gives -0.91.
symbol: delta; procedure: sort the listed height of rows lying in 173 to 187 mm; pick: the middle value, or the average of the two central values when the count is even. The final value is 28.9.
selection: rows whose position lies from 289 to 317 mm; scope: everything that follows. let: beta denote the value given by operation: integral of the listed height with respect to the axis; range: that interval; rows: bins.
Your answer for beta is 813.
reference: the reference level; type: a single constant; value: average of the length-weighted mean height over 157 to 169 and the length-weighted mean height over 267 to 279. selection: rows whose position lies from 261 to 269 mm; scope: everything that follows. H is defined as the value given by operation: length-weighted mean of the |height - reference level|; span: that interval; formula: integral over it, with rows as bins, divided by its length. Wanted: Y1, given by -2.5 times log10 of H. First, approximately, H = 4.6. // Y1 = -1.7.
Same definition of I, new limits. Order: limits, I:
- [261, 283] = 20.74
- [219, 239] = 27.87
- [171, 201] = 19.51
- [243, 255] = 23.39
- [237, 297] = 19.41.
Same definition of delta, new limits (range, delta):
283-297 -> 29.0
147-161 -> 29.2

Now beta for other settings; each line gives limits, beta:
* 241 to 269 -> 641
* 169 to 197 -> 730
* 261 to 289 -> 728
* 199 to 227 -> 783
